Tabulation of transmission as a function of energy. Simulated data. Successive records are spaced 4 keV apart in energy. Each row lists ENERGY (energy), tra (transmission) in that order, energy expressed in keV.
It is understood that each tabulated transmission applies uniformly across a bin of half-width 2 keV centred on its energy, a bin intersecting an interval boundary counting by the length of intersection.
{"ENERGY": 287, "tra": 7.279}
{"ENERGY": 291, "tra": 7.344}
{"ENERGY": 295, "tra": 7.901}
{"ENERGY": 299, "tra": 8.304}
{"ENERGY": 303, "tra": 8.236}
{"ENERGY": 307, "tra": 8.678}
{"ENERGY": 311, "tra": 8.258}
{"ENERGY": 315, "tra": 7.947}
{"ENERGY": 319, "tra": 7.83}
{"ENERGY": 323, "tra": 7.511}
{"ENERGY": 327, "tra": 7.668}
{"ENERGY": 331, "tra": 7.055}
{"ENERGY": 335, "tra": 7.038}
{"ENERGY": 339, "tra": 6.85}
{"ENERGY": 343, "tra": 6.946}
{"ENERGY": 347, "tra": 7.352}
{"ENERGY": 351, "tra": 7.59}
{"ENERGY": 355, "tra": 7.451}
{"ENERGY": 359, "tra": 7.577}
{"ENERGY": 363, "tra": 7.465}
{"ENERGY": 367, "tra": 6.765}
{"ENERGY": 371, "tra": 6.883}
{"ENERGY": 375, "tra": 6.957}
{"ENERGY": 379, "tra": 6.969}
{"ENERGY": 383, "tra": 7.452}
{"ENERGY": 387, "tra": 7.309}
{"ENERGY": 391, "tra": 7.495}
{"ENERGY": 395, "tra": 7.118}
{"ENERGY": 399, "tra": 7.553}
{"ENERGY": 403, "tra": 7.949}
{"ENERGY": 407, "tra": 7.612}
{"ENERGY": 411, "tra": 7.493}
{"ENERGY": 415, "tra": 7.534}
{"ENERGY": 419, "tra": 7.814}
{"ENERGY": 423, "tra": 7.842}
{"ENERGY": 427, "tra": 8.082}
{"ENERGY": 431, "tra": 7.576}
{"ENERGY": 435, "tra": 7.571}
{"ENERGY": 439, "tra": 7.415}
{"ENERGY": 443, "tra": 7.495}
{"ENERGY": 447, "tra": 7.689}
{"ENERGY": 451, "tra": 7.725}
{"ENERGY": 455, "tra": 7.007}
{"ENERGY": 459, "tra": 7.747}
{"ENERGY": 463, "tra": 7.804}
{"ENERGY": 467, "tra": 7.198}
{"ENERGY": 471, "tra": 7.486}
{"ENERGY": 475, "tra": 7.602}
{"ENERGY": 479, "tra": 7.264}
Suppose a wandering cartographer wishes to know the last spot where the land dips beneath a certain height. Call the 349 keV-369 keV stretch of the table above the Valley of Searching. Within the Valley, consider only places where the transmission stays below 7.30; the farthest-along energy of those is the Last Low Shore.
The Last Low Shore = 367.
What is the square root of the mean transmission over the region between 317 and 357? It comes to 2.71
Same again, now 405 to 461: 2.76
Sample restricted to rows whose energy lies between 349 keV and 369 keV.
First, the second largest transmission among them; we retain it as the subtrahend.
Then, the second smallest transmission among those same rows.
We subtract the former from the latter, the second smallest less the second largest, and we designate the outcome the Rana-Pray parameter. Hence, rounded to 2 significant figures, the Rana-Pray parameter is -0.13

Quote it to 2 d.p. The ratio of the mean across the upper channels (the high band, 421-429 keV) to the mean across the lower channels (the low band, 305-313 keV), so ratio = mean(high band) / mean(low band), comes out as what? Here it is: 0.94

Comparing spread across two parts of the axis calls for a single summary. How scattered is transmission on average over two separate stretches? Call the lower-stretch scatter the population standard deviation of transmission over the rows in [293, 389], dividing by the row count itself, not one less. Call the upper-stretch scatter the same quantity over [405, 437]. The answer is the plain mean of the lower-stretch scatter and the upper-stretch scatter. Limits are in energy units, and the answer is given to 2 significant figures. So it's 0.35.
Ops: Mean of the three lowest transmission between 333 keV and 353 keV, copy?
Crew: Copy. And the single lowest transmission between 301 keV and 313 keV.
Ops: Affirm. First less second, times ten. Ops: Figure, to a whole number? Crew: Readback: -13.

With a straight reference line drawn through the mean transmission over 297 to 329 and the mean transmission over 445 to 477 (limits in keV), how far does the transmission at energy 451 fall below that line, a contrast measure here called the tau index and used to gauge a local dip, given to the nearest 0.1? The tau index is -0.2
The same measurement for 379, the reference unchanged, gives 0.9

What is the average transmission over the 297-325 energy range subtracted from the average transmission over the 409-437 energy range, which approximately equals -0.4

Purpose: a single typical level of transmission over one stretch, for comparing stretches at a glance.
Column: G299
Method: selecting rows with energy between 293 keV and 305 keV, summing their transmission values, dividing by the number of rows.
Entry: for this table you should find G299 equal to 8.15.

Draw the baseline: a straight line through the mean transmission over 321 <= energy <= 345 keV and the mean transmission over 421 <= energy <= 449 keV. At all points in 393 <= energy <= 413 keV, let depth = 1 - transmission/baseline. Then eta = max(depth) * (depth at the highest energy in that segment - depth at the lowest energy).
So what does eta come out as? -0.0019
